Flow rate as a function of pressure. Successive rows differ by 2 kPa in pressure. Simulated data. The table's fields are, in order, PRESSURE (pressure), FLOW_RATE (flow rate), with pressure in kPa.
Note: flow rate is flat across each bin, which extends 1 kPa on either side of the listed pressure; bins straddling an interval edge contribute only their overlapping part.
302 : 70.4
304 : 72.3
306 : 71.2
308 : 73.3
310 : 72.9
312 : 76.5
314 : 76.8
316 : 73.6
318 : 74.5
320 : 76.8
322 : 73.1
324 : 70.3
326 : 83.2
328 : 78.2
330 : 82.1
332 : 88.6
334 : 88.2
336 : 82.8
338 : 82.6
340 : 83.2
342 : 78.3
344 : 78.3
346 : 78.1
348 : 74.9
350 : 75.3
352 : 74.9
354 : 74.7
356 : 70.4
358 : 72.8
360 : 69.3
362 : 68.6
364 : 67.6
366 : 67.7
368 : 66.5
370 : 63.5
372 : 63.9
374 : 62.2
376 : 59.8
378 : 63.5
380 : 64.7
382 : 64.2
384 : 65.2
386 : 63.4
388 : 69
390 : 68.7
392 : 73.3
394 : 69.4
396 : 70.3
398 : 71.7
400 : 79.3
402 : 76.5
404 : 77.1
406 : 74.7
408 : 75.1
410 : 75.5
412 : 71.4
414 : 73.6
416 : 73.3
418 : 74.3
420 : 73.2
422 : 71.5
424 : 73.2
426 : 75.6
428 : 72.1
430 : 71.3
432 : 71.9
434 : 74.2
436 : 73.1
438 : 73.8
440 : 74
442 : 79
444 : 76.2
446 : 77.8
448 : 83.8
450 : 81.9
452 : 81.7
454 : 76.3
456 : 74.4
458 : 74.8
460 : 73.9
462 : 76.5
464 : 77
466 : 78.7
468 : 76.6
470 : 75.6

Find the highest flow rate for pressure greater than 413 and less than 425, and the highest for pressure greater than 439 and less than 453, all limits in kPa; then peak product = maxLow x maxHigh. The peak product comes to 6226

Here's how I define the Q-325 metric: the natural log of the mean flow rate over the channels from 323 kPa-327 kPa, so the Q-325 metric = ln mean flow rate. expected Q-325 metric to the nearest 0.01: 4.34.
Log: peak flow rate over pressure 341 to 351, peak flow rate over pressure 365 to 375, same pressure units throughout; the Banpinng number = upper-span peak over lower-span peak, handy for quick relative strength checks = 0.86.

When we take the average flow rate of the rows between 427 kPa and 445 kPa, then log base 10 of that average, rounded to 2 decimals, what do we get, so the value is 1.87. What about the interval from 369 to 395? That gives 1.82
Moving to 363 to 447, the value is 1.85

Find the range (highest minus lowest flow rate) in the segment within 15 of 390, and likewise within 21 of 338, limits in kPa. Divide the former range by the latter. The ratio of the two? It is 1.1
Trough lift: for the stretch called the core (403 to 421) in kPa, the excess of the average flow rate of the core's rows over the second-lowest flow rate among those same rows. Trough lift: 1.0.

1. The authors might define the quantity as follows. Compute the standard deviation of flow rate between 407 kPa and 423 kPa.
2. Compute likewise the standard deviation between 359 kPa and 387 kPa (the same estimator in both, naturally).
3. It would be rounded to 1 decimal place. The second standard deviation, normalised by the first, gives 1.8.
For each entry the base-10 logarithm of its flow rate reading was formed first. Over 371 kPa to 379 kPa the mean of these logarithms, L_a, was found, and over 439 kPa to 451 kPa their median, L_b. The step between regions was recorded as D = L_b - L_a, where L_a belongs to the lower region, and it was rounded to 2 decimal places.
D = 0.10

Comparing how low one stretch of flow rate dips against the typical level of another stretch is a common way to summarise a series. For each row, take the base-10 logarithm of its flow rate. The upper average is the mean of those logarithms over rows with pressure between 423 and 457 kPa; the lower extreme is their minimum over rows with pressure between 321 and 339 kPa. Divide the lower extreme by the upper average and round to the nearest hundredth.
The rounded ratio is 0.98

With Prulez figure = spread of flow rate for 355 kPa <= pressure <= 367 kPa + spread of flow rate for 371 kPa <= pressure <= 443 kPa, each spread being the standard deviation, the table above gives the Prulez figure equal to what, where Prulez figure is 7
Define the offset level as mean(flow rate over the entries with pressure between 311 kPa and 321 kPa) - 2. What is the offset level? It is 73.6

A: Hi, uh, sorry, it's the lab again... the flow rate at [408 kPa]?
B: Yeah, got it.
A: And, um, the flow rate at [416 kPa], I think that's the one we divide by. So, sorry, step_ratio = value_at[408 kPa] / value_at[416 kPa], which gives 1.02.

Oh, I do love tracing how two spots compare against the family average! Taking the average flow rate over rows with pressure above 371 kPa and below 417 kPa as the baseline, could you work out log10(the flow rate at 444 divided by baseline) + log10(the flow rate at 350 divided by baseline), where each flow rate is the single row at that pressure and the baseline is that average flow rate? 0.071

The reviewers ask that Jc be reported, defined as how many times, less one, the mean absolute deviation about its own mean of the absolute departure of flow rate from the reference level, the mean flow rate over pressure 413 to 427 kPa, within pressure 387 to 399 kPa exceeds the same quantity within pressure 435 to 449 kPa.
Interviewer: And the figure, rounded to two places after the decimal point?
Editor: -0.50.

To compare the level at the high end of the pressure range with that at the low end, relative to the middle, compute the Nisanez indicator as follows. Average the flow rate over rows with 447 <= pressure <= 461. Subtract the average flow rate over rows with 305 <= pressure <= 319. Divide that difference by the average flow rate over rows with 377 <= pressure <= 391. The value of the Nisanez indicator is 0.06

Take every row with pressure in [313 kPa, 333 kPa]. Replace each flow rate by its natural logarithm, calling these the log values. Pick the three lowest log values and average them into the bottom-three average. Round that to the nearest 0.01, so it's 4.28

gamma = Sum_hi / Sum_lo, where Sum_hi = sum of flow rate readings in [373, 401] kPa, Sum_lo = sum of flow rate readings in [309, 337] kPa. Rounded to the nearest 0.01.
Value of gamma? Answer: 0.86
